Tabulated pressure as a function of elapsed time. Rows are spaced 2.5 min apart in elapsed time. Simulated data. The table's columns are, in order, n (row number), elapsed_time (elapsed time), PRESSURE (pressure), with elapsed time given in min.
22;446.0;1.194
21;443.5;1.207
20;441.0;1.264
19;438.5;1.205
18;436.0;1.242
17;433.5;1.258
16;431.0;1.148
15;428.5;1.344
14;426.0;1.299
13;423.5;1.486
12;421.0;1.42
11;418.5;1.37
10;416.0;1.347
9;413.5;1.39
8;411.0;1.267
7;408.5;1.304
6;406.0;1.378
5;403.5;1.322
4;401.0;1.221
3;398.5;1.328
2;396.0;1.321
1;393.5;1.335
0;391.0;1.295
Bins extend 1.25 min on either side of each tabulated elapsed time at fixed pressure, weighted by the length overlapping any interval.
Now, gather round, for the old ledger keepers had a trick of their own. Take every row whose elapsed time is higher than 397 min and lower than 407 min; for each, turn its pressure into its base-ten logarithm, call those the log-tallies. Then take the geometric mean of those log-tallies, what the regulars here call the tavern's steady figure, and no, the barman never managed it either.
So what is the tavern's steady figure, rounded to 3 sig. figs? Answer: 0.116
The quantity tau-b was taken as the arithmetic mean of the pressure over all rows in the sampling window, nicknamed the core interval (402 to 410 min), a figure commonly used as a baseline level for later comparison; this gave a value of 1.33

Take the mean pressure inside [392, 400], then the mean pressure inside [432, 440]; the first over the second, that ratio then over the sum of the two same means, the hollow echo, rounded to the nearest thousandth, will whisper 0.420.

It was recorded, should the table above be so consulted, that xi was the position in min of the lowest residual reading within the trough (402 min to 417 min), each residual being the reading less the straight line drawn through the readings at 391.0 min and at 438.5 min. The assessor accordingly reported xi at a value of 411.0 min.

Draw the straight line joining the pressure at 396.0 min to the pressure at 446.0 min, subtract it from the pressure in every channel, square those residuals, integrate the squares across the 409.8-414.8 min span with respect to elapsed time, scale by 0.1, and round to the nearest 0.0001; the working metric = 0.0033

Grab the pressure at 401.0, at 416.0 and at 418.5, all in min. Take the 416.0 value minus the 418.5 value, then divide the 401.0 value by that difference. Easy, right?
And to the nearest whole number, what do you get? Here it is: -53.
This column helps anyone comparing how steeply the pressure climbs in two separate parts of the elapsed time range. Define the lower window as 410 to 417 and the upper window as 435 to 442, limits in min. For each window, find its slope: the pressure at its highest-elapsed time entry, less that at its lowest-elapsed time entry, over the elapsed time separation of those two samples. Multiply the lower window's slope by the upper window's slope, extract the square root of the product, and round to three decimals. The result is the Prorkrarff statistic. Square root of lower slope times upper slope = 0.008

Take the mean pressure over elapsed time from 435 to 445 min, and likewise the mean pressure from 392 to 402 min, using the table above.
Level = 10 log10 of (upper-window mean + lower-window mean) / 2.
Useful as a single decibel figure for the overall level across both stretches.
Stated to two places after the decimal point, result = 1.02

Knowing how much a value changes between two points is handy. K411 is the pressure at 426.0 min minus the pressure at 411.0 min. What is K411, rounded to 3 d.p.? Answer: 0.032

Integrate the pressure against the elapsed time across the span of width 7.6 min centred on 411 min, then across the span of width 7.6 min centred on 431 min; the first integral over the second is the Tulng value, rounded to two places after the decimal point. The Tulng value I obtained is 1.06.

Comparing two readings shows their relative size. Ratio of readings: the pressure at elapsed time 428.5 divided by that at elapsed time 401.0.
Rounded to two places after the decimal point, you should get 1.10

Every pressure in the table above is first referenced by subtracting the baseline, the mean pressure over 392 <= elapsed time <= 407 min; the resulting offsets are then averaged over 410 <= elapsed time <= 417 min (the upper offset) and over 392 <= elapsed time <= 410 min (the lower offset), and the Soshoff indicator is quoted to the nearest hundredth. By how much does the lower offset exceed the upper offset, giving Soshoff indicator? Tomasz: -0.02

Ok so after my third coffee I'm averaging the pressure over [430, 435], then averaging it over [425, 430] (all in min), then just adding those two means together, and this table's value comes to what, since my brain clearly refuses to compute 2.52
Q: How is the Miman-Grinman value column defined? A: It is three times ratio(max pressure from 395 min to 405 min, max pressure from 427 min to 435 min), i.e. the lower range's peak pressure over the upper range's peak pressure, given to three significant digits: 2.96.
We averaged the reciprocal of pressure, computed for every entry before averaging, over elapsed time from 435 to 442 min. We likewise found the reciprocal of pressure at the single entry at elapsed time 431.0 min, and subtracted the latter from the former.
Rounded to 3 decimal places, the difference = -0.062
